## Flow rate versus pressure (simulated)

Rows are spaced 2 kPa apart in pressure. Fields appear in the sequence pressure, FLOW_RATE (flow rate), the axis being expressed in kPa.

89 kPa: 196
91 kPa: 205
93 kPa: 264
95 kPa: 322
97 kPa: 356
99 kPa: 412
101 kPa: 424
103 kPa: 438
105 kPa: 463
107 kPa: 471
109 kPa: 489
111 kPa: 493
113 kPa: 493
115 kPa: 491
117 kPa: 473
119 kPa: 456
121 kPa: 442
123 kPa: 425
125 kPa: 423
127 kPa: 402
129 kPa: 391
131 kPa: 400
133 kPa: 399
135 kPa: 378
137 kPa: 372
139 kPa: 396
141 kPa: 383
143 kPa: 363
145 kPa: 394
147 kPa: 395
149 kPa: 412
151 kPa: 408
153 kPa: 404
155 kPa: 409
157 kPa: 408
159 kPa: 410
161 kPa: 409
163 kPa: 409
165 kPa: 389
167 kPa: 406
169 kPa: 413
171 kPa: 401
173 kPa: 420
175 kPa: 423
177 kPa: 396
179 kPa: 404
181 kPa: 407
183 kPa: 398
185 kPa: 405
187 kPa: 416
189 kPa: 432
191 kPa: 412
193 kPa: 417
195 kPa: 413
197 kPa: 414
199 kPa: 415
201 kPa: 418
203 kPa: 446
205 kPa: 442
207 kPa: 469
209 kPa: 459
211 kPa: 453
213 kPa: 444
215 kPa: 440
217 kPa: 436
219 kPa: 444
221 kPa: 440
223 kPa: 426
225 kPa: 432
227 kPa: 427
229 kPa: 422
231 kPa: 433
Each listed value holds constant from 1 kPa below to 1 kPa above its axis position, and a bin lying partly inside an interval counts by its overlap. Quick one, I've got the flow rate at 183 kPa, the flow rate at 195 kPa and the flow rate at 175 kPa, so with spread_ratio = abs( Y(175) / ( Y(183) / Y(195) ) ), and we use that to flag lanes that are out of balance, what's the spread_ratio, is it 439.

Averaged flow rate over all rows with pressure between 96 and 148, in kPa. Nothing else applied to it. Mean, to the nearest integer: 424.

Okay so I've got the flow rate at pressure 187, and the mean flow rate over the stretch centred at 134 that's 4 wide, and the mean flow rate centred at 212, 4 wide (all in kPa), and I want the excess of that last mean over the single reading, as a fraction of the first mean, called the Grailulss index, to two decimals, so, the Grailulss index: 0.08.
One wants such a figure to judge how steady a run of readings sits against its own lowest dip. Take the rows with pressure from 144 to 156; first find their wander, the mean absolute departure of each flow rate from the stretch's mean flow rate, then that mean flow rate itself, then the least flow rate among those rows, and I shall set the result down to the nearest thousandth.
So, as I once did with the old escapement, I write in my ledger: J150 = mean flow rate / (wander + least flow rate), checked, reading 1.009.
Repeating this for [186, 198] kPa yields 1.001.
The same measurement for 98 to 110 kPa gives 1.029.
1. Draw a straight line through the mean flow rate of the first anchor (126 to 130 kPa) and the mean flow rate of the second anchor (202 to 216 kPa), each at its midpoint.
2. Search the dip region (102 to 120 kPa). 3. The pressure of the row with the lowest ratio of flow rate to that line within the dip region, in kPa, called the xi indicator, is 103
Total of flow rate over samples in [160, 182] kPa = 4477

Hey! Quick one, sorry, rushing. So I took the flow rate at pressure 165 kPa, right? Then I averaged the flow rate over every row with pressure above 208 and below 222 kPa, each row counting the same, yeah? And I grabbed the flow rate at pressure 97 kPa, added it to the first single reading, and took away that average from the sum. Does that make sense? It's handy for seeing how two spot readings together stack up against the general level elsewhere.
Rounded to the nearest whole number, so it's 300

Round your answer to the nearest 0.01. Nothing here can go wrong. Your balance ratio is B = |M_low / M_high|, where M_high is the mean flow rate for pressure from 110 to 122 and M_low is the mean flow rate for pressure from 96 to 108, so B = 0.90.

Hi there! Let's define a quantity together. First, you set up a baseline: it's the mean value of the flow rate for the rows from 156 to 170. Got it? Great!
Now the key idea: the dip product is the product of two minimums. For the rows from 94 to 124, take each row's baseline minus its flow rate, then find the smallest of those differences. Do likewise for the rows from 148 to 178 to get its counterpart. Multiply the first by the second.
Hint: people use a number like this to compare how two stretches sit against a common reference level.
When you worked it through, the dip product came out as 1449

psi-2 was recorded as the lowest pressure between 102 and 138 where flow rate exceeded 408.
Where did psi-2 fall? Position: 103 kPa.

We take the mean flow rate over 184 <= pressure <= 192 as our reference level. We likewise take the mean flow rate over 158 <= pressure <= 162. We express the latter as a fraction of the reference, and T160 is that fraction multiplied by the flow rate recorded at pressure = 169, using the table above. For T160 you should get 406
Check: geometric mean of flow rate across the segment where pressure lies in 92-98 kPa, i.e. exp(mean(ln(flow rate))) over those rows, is 312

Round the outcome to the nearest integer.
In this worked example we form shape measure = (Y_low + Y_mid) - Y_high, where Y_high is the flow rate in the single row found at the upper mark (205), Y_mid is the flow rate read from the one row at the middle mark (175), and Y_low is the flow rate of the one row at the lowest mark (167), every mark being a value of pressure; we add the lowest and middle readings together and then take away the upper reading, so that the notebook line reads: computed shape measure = 387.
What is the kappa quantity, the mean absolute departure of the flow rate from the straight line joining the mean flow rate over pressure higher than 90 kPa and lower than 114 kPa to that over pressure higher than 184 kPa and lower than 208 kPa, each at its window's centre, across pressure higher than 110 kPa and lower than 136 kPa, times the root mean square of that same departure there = 2029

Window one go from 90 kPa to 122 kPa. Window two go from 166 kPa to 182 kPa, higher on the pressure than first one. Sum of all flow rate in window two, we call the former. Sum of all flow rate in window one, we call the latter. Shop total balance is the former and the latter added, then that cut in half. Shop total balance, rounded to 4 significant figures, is 4981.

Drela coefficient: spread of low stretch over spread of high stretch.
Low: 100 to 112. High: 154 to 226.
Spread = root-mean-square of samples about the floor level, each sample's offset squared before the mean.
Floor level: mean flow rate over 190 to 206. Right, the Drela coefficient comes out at 2.55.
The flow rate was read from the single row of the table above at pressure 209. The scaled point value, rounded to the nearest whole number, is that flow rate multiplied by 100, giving 45900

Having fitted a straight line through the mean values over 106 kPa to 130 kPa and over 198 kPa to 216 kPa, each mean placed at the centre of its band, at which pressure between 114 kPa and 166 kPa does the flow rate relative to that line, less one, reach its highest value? 115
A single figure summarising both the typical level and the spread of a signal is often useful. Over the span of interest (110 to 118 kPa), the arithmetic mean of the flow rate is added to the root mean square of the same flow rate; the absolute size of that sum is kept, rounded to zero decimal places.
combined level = 975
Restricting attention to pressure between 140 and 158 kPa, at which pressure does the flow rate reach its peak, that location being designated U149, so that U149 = 149 kPa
